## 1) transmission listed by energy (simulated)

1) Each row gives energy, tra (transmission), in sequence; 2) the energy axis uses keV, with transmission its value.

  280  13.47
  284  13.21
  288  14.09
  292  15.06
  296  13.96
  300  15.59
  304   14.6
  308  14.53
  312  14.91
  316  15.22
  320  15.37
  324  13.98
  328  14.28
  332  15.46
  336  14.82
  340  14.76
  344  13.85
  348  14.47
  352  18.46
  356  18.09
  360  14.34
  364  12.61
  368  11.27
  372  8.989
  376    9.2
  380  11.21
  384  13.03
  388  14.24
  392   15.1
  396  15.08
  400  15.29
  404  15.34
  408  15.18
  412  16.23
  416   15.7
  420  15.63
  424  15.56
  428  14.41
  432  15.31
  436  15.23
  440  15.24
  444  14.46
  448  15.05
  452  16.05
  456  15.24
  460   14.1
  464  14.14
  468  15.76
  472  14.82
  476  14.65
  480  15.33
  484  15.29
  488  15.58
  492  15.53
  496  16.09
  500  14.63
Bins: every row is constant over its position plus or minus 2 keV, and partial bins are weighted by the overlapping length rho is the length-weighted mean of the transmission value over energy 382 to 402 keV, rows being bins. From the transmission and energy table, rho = 14.5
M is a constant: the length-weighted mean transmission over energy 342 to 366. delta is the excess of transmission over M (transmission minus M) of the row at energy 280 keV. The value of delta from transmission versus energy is -1.8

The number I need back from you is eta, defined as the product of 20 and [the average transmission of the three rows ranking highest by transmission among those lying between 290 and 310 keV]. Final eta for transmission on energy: 302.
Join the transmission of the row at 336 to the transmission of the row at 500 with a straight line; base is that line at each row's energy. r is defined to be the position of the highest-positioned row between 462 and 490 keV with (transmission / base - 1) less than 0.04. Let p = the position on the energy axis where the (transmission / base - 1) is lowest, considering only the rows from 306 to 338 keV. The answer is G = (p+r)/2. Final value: 400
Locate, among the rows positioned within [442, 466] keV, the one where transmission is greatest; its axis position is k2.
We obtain 452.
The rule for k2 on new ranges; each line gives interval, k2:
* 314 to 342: 332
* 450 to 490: 452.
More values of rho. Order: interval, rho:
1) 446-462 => 15.1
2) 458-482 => 14.8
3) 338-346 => 14.3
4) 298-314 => 14.9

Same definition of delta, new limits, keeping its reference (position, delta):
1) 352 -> 3.2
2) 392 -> -0.2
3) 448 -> -0.3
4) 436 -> -0.1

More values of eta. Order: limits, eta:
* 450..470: 314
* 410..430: 317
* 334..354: 320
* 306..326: 303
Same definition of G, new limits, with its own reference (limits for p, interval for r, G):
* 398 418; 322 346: 376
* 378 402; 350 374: 376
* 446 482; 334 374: 416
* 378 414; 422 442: 410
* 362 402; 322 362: 366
